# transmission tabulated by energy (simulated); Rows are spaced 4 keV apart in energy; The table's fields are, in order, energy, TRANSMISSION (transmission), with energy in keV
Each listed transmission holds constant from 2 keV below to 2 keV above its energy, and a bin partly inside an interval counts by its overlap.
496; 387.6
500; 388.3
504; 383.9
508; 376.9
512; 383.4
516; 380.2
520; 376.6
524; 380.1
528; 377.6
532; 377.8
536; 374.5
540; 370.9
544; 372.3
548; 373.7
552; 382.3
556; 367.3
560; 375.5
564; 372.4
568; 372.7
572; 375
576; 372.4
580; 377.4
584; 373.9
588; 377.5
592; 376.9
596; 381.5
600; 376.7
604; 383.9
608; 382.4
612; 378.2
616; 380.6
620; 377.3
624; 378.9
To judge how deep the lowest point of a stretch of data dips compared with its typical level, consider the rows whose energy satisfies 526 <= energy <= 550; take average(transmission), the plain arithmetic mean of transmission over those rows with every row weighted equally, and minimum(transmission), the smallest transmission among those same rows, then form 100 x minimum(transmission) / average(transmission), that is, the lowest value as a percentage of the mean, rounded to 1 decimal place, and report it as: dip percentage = 99.0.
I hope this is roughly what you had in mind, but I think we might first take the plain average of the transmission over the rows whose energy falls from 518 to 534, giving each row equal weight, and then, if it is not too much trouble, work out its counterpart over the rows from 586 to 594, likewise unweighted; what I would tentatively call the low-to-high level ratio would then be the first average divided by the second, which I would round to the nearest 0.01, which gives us 1.00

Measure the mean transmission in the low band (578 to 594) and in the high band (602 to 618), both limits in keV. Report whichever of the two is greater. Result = 381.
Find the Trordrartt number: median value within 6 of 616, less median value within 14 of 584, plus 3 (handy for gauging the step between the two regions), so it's 4.3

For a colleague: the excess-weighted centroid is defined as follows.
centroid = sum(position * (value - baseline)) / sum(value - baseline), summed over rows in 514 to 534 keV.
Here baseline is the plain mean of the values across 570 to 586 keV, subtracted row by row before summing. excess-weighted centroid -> 523.2 keV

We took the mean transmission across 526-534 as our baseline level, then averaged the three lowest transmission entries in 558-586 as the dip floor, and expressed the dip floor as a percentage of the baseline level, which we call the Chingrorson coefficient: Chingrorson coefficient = 99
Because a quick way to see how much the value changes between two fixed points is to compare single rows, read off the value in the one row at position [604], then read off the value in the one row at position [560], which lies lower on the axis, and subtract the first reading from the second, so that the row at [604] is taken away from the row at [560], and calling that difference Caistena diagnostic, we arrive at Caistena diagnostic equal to -8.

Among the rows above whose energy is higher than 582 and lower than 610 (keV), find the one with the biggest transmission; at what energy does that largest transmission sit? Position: 604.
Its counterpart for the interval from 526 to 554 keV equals 552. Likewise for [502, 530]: 504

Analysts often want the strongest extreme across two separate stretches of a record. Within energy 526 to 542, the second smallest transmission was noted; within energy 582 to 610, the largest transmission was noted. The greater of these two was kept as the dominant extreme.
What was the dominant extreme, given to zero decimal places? 384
